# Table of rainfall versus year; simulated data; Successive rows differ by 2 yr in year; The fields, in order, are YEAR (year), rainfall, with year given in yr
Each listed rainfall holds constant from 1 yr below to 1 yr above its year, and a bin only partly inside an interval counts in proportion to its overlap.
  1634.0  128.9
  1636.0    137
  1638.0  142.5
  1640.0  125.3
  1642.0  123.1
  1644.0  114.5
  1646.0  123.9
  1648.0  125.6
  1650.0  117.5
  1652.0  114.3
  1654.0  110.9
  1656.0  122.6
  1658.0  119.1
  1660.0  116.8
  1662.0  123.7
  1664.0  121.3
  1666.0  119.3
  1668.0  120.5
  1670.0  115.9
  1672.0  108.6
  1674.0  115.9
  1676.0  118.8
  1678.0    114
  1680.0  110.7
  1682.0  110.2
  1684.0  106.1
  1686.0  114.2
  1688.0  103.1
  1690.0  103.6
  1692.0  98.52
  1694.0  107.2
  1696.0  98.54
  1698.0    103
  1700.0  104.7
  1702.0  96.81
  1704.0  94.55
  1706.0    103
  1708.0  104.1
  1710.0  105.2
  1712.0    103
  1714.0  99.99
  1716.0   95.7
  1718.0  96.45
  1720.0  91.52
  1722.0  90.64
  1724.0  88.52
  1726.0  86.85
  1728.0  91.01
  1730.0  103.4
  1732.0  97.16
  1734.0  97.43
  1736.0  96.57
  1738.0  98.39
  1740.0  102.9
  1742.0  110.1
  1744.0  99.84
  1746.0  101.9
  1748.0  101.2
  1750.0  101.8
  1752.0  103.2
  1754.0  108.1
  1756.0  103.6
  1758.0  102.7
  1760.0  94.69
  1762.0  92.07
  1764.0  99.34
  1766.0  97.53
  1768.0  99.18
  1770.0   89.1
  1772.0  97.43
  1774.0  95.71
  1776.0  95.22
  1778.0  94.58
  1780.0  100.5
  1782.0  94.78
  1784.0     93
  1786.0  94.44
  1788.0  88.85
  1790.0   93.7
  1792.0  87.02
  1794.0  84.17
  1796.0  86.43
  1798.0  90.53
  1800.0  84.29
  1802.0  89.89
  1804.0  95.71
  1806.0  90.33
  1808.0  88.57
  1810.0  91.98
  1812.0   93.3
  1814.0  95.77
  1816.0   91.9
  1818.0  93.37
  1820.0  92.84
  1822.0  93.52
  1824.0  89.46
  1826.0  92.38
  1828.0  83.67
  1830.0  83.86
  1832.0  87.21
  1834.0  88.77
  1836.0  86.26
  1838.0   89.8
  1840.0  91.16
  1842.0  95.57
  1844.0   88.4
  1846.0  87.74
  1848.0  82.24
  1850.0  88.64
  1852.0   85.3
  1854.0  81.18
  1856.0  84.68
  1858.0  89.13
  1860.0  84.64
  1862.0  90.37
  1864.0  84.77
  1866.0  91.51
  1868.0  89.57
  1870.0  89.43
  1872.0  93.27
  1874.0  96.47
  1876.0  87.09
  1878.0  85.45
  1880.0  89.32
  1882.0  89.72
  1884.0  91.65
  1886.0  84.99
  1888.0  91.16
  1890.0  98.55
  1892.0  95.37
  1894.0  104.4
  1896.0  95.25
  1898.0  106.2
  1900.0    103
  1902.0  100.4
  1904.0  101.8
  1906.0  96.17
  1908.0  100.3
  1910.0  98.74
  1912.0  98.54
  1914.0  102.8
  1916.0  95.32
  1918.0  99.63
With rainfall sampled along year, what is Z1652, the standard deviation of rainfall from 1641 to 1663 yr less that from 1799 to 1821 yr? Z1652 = 1.5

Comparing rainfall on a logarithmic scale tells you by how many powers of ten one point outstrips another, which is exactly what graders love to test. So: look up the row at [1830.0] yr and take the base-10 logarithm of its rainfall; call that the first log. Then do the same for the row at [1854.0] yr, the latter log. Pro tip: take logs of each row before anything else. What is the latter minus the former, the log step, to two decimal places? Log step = -0.01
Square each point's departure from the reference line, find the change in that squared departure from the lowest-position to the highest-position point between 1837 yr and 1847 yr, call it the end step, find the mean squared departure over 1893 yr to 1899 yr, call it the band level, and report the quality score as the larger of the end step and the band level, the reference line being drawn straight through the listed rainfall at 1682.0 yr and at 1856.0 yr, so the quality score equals 559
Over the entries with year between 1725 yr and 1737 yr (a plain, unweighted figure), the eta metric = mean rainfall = 95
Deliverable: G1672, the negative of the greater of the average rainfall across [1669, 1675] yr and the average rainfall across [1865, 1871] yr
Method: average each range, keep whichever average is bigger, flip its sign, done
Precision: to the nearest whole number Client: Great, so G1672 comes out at -113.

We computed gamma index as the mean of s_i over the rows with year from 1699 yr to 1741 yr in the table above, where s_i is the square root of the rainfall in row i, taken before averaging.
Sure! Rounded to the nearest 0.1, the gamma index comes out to 9.9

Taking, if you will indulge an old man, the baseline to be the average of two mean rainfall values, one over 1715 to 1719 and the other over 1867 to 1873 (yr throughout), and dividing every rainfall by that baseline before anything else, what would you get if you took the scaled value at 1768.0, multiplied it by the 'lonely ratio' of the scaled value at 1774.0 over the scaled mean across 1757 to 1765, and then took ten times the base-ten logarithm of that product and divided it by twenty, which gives 0.010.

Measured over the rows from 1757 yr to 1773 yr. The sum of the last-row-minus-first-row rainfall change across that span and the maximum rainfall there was 97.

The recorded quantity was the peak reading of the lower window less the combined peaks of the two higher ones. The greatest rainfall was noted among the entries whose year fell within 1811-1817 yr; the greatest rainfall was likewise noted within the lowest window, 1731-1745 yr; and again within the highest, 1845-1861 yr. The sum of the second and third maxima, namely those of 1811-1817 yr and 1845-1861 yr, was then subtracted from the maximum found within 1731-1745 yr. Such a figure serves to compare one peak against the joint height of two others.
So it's -75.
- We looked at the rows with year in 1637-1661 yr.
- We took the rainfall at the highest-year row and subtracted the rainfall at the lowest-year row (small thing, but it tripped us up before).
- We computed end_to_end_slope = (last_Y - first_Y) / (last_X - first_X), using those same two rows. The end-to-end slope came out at -1.2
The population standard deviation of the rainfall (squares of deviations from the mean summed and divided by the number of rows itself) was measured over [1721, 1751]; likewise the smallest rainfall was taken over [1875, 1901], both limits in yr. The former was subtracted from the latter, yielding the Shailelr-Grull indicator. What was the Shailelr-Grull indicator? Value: 78.9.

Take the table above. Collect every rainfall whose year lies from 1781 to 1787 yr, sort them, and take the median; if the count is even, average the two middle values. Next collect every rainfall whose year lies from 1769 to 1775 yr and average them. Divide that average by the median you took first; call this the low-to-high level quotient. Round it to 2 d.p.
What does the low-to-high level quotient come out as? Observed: 1.00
